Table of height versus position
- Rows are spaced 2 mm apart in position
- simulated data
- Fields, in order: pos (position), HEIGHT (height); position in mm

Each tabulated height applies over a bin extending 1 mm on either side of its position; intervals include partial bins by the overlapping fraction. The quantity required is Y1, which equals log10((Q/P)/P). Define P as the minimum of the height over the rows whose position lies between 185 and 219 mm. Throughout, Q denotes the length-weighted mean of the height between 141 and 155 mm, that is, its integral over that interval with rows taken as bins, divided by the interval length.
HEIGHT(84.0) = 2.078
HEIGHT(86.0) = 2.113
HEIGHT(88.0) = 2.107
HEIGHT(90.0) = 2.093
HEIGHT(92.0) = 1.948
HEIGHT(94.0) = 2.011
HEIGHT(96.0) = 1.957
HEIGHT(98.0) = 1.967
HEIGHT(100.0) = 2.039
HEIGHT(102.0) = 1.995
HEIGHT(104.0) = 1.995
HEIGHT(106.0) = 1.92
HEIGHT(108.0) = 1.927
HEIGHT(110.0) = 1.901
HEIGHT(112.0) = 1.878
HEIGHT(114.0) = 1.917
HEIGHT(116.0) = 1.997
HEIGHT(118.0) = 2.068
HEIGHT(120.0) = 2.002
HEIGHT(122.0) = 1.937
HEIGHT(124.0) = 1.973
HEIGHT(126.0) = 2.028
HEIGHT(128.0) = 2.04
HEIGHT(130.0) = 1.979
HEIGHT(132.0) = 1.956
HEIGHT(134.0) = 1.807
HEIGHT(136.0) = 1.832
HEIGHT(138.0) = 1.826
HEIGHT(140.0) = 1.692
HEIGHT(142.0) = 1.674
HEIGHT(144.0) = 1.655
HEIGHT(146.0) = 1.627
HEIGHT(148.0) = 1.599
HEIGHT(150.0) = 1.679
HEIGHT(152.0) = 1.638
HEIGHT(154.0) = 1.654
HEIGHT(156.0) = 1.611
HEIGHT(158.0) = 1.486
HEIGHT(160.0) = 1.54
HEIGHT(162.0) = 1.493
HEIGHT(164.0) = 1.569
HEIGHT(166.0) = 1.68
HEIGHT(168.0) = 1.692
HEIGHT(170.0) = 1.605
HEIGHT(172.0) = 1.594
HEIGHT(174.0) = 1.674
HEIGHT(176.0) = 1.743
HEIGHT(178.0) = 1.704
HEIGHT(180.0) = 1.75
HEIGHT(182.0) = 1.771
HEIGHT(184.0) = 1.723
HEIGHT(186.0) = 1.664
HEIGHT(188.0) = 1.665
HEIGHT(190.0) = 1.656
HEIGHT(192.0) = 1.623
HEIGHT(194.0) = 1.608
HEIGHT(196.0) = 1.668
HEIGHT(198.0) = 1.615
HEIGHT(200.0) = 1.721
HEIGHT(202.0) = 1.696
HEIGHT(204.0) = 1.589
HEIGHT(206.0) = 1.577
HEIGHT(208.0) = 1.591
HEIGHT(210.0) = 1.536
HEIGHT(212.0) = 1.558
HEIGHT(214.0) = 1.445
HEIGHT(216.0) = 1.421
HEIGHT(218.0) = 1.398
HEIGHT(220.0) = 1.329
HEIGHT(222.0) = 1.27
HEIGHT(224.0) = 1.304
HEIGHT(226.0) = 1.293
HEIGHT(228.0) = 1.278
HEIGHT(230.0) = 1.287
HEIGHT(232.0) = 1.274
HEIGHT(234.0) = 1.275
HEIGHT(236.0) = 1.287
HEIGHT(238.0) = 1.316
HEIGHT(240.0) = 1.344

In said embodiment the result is -0.074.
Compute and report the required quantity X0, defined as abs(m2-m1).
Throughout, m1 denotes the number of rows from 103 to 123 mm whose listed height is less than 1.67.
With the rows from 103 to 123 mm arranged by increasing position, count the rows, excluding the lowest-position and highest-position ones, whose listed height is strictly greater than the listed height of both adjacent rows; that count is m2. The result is 2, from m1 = 0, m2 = 2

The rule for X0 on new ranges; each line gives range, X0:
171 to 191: 1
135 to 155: 4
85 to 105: 2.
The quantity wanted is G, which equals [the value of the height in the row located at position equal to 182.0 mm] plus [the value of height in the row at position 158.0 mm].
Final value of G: 3.26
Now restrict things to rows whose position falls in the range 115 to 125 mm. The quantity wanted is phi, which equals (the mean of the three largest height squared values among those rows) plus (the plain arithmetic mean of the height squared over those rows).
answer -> 8.1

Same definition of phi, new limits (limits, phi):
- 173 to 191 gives 6.0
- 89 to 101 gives 8.2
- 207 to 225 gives 4.5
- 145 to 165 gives 5.3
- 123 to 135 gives 7.9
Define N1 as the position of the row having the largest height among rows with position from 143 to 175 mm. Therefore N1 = 168.0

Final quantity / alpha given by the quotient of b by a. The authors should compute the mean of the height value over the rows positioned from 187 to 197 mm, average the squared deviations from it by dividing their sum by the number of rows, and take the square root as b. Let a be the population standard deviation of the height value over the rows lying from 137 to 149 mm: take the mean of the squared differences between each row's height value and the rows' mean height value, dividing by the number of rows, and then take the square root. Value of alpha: 0.3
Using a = 0.072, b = 0.02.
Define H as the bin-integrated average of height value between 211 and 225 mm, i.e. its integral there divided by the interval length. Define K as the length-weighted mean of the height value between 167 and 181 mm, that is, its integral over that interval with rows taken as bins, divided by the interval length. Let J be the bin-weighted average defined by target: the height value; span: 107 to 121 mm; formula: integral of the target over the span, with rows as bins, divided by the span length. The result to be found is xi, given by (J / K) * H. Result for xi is 1.62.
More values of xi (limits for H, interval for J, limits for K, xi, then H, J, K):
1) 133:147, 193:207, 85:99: 1.40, 1.73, 1.64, 2.03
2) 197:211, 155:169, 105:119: 1.32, 1.62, 1.58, 1.94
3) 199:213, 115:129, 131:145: 1.82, 1.61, 2.01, 1.78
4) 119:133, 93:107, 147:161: 2.46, 1.99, 1.98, 1.60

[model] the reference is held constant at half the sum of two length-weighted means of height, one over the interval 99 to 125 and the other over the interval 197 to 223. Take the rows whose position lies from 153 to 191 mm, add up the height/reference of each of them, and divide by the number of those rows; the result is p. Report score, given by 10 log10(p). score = -0.2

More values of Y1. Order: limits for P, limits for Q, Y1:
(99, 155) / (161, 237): -0.219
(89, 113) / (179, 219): -0.340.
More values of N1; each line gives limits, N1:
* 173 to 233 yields 182.0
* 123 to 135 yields 128.0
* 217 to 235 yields 218.0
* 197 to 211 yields 200.0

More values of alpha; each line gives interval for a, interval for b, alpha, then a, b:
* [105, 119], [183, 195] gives 0.6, 0.061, 0.04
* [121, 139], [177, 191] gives 0.5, 0.083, 0.04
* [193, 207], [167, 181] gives 1.1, 0.052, 0.06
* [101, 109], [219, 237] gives 0.5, 0.036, 0.02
